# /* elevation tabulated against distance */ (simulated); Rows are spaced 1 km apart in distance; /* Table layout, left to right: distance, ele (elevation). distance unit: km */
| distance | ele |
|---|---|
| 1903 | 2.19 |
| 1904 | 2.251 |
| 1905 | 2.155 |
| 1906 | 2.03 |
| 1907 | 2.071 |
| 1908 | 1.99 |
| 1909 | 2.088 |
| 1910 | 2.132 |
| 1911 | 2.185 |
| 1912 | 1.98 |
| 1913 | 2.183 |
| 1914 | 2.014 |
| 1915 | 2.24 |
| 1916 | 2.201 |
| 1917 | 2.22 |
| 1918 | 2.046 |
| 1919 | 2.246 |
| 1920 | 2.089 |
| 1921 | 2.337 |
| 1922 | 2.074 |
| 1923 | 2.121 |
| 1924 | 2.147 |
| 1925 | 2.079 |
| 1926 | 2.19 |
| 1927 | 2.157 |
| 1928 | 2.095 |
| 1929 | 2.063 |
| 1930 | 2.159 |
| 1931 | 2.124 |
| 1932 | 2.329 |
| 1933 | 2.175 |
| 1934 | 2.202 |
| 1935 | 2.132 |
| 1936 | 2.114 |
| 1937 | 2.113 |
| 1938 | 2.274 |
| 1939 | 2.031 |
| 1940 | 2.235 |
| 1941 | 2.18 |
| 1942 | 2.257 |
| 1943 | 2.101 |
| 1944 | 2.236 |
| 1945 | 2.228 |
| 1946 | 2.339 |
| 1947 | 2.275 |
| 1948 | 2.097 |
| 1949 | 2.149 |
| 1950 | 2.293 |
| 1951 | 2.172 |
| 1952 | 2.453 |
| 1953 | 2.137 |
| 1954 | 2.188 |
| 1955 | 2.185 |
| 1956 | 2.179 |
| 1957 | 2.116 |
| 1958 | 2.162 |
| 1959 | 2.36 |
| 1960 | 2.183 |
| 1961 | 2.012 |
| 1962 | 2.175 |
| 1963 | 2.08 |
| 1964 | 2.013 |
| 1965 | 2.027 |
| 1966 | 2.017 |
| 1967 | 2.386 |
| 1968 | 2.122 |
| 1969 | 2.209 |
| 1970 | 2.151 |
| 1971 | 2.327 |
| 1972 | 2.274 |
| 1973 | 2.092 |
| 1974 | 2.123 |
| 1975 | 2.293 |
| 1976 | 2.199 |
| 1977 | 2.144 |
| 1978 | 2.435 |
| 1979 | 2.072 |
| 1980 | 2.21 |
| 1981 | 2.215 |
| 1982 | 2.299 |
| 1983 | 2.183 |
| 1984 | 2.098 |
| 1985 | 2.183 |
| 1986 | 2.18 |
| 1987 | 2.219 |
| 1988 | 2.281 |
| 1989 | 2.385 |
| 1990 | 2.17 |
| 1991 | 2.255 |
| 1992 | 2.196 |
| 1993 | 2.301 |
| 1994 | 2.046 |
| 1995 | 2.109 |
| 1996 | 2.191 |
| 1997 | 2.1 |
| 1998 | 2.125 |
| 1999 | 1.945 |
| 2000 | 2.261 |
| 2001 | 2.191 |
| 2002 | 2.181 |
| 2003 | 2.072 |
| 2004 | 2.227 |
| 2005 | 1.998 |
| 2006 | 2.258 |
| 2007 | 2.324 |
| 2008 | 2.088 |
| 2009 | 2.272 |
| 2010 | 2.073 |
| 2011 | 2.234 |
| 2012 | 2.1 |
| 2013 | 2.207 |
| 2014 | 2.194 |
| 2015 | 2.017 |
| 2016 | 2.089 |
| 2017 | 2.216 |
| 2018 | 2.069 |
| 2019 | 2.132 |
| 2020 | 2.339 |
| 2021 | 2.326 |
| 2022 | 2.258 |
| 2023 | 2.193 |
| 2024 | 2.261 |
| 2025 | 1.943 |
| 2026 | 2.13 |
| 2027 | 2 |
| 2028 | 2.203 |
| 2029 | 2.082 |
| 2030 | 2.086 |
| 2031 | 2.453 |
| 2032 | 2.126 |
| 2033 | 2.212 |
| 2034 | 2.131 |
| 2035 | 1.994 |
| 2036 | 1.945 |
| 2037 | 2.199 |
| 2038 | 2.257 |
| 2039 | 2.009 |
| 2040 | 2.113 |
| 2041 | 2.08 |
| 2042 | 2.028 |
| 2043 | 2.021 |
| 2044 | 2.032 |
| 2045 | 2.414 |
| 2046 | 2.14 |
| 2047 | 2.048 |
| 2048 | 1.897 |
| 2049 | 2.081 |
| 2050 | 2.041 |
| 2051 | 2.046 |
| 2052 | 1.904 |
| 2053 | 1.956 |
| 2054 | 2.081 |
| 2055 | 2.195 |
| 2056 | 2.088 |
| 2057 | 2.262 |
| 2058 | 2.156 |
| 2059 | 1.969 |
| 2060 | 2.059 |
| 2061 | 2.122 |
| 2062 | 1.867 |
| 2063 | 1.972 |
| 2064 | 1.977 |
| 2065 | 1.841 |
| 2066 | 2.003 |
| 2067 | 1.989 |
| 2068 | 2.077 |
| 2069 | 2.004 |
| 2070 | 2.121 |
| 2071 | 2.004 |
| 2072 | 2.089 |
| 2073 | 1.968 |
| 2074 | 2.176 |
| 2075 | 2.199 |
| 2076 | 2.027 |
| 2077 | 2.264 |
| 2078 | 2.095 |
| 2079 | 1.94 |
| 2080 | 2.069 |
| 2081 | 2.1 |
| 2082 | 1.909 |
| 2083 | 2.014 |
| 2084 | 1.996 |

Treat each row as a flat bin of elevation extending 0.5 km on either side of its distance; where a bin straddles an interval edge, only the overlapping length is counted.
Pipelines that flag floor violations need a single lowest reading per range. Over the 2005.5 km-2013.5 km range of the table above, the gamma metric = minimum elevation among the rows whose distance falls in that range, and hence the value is 2.073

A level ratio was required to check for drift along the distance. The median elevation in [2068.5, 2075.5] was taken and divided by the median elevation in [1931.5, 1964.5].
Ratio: 0.96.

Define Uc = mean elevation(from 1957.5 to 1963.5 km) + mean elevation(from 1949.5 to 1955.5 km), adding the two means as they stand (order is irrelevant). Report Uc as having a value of 4.40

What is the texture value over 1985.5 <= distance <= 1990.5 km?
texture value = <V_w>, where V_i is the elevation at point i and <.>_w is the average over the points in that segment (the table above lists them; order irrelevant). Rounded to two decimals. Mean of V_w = 2.25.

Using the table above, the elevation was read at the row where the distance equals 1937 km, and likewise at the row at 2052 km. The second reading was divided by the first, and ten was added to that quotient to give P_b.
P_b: 10.9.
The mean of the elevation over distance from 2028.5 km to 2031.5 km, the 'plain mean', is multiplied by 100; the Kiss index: 221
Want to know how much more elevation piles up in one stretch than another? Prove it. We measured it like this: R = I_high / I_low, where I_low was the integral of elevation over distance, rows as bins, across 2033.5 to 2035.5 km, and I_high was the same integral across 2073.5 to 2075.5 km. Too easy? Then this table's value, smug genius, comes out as 1.06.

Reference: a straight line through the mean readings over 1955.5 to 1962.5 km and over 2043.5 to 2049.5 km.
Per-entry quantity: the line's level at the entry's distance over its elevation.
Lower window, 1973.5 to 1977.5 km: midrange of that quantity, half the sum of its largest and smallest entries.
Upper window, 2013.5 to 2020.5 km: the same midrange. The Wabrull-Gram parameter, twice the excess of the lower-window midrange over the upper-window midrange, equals -0.004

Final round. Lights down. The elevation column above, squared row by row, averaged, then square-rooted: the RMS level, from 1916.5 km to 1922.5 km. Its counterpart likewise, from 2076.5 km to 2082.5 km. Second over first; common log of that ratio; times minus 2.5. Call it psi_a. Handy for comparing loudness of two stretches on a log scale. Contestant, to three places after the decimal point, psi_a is 0.054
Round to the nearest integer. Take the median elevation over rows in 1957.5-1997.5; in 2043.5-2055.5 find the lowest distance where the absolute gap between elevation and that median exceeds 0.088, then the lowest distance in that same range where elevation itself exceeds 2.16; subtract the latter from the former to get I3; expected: -1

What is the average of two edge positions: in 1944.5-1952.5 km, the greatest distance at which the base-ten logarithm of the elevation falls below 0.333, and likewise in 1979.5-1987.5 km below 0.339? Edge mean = 1967.5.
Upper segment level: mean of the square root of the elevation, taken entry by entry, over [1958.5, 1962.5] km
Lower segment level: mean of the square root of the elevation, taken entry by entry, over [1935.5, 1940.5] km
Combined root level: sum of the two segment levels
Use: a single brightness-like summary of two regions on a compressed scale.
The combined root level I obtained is 2.94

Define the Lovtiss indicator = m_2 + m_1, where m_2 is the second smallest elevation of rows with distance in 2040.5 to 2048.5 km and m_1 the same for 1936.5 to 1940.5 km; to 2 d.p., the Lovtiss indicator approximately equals 4.13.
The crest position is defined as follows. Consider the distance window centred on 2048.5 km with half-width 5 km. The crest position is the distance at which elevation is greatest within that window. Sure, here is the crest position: 2045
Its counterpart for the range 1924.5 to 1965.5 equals 1952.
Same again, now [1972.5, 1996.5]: 1978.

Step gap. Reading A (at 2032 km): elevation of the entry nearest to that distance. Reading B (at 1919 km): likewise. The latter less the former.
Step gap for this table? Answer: 0.12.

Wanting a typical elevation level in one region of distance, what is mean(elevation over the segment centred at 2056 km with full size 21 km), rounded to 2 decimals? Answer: 2.03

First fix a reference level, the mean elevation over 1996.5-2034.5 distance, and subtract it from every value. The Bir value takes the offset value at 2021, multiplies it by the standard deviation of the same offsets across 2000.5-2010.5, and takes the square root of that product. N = 0.13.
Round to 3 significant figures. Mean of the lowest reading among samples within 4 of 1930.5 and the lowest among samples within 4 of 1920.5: 2.05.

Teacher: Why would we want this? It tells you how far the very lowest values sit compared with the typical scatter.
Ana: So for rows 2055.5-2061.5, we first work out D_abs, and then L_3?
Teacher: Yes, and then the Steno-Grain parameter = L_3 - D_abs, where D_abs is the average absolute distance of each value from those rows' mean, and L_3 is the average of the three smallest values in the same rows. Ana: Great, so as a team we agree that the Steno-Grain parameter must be 1.97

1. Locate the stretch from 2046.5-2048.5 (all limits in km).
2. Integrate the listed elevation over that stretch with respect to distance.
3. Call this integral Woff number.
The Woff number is 4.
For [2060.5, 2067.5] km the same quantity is 14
